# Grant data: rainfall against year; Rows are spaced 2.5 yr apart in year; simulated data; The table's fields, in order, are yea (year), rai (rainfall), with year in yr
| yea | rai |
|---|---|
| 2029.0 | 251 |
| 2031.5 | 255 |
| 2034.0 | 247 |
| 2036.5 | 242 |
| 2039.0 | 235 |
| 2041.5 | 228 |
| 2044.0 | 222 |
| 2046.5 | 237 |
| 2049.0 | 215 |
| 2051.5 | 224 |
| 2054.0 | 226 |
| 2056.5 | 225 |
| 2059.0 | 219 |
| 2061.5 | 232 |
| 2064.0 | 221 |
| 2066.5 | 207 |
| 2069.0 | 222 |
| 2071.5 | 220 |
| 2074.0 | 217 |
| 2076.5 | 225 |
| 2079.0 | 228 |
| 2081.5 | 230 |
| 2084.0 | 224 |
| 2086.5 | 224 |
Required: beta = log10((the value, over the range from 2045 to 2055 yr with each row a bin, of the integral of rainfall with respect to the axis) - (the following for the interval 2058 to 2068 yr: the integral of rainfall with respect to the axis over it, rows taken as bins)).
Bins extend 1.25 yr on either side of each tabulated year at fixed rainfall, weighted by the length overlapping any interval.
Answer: 1.7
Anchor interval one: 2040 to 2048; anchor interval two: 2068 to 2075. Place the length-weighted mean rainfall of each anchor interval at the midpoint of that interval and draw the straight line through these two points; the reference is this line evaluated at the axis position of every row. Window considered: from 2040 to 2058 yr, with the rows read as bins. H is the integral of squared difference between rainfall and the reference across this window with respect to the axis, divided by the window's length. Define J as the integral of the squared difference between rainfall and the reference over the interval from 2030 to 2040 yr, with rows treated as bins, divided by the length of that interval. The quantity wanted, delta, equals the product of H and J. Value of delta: 8748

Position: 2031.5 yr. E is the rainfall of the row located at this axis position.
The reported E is 255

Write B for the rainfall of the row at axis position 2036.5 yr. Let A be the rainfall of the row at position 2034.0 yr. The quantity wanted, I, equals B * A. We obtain 59774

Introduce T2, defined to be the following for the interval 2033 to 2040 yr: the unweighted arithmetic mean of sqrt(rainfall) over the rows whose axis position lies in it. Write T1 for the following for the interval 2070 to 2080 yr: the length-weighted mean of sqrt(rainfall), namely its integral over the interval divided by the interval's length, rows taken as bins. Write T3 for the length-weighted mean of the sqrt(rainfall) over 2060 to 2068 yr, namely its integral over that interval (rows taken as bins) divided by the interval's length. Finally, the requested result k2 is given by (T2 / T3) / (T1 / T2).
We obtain 1.09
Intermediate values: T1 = 14.9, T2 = 15.53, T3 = 14.83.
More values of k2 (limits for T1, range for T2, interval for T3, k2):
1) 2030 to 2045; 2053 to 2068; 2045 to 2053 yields 0.96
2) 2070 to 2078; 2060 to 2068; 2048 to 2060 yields 0.99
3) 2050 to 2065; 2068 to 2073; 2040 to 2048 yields 0.98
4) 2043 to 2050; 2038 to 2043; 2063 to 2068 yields 1.05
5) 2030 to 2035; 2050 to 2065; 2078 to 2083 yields 0.94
